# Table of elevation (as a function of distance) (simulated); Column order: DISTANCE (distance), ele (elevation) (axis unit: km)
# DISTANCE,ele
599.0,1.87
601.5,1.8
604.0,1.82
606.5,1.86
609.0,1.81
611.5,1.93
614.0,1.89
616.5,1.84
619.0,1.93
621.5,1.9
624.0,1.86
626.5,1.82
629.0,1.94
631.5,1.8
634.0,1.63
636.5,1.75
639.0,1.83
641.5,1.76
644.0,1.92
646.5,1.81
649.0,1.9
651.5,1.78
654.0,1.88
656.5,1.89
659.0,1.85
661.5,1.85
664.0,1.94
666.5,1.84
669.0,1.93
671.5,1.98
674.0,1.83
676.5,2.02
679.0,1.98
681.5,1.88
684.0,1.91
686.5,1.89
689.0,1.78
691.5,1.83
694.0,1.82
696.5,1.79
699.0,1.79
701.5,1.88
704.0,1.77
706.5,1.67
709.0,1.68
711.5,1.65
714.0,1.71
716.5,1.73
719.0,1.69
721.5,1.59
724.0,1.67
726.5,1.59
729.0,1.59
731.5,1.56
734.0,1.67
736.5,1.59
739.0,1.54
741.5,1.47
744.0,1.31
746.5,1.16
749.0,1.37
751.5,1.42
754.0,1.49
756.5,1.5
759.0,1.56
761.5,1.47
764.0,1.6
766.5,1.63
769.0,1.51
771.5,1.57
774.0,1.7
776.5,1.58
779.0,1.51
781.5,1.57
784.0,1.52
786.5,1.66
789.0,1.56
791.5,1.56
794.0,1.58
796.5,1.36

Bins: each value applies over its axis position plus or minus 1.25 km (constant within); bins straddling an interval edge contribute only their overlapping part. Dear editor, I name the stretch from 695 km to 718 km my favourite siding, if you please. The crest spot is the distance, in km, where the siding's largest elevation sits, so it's 701.5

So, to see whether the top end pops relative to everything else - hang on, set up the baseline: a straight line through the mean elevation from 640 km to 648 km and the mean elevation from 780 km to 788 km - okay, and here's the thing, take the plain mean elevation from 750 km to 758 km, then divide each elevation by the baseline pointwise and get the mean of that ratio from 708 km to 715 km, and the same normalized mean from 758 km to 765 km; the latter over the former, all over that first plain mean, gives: 0.66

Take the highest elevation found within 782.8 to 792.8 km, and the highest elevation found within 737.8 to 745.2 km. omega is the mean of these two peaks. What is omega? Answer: 1.60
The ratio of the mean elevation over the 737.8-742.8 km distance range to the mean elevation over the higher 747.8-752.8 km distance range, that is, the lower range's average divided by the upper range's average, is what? 1.08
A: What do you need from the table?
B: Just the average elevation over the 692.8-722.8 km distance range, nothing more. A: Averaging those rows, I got 1.73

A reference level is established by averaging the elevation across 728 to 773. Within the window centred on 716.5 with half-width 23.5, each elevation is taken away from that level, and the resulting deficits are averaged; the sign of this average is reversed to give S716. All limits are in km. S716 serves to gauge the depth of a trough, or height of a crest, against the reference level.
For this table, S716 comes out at 0.18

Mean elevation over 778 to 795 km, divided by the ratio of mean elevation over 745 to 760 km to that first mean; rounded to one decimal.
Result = 1.7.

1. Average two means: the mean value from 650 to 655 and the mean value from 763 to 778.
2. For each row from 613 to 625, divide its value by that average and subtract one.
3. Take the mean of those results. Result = 0.10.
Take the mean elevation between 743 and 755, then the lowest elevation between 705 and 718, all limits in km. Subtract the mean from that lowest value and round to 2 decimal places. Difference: 0.30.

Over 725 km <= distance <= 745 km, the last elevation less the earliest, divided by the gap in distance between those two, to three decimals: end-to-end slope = -0.016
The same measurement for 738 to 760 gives 0.001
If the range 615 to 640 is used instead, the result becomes 0.000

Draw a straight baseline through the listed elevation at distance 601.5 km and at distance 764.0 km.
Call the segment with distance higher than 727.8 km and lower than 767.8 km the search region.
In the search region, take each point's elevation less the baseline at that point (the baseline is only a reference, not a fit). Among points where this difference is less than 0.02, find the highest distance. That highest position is 764.0 km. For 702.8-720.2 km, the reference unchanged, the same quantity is 711.5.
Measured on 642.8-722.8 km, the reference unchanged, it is 721.5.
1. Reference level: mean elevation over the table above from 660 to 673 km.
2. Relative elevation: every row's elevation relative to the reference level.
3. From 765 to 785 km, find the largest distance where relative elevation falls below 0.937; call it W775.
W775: 784.0 km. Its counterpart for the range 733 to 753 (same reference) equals 751.5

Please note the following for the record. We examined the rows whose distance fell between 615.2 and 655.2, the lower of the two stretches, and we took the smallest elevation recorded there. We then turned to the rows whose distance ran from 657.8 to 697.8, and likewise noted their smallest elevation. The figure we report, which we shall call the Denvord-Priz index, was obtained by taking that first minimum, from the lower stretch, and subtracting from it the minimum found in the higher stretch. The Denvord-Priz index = -0.15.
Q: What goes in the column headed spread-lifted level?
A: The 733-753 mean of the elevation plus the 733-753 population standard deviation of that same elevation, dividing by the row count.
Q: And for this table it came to 1.59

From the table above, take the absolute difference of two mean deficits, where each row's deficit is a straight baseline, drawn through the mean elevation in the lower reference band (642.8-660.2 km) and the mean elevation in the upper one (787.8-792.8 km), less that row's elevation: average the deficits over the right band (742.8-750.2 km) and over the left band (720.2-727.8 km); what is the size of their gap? 0.29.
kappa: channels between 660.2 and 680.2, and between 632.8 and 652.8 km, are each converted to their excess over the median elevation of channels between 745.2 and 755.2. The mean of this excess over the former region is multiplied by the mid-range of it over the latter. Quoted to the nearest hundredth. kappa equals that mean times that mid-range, 0.20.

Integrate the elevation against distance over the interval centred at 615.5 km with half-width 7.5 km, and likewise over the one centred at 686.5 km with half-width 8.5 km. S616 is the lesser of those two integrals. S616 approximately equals 28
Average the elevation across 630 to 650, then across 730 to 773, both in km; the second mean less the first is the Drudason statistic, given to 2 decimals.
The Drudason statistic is -0.30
